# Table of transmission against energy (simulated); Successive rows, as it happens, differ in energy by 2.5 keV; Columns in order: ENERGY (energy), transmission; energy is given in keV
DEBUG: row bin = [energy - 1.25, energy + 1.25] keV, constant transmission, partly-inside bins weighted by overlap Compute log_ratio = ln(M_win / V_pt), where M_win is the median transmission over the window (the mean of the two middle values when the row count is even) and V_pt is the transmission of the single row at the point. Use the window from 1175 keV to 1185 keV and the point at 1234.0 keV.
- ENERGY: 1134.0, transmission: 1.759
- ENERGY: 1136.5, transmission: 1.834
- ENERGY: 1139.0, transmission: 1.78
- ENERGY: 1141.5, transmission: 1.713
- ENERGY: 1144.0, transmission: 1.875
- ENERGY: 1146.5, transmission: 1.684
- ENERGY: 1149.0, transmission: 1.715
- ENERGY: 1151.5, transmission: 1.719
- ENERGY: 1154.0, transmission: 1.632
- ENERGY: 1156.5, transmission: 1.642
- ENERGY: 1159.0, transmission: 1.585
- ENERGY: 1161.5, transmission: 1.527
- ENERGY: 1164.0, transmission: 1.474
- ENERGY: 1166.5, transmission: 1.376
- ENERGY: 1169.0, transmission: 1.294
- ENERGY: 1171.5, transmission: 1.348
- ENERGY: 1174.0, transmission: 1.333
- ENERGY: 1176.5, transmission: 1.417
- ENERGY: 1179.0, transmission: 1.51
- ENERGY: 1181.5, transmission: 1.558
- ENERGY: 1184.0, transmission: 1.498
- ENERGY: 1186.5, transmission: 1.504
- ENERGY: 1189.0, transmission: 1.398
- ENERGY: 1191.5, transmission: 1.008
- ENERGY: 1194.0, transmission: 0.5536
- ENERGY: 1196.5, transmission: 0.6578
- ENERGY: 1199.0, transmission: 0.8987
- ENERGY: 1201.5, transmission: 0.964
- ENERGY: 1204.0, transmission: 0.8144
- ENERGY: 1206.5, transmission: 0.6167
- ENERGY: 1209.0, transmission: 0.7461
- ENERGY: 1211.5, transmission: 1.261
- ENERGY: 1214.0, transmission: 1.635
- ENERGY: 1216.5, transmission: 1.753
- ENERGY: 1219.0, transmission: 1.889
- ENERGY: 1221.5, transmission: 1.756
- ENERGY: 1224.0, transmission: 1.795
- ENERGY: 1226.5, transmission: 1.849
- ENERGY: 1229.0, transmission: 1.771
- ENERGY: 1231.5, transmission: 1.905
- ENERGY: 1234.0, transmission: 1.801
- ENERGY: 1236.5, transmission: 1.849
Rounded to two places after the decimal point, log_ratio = -0.18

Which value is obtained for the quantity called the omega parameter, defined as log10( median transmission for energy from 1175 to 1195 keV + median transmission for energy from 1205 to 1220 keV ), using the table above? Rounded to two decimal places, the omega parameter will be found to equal 0.46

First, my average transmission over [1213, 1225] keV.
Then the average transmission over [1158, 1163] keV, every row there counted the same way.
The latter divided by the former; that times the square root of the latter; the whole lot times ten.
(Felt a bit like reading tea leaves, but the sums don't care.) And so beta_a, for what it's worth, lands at 11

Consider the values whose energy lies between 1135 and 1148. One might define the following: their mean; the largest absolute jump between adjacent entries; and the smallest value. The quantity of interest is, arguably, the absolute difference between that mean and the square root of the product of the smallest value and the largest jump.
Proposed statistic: 1.21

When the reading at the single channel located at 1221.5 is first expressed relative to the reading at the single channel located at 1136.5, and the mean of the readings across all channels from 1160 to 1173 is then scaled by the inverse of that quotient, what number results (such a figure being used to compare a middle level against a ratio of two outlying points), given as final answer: 1.47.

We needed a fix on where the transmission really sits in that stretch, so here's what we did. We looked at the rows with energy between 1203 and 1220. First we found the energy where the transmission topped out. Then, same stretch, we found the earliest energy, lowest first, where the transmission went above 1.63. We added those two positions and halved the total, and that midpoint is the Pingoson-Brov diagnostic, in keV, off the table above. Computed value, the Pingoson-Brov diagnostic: 1216.5 keV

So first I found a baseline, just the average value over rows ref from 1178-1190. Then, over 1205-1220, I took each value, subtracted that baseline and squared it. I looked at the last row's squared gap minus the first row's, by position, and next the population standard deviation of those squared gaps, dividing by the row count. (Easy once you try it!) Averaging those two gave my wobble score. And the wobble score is -0.16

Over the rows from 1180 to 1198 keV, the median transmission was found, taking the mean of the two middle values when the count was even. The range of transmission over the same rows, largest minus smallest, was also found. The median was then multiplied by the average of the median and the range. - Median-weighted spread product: 1.7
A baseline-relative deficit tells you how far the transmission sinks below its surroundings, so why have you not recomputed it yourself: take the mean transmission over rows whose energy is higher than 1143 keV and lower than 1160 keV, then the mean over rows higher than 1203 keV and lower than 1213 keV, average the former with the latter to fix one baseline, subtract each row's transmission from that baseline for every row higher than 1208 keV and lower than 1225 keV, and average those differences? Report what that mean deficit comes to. -0.27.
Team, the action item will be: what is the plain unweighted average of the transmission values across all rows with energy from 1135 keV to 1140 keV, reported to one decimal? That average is 1.8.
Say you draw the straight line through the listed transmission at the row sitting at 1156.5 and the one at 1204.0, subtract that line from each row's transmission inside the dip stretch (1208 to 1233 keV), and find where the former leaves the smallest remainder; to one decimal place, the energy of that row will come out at 1209.0 keV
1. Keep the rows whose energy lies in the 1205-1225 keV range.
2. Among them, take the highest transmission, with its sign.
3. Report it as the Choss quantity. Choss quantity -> 1.889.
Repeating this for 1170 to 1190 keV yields 1.558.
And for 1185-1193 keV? 1.504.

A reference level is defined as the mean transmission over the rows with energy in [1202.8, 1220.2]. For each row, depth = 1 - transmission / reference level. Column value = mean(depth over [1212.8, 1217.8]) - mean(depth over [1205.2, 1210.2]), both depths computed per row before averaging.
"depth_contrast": -0.8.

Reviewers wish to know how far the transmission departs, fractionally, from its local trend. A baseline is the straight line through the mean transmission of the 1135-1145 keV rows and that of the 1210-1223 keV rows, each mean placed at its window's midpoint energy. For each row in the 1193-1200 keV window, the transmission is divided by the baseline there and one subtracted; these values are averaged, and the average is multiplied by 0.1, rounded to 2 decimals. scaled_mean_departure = -0.06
